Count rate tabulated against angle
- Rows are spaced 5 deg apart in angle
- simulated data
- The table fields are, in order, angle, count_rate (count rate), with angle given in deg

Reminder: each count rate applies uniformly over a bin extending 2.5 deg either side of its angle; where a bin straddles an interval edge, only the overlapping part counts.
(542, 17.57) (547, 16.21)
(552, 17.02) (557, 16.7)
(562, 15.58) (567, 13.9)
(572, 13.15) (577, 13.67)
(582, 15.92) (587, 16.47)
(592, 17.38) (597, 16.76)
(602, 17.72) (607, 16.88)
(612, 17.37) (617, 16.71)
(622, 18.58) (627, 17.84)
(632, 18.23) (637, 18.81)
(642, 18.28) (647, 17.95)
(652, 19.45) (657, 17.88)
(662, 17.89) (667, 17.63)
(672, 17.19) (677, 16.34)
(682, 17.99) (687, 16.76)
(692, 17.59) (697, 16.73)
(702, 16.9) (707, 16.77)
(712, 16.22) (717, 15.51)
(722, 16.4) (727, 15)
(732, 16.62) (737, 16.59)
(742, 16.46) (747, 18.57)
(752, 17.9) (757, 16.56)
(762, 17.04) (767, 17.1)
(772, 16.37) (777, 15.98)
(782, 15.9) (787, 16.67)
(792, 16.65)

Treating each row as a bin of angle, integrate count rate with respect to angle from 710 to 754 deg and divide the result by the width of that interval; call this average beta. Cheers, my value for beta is 16.57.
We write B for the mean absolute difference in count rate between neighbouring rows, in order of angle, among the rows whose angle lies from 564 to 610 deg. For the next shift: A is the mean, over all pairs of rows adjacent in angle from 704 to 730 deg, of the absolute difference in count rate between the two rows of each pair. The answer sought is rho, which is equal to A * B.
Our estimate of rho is 0.82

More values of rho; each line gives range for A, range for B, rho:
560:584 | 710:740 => 1.21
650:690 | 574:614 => 0.81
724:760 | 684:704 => 0.61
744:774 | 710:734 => 0.76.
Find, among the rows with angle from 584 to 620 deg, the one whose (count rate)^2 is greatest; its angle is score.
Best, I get 602 deg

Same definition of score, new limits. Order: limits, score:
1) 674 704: 682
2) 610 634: 622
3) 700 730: 702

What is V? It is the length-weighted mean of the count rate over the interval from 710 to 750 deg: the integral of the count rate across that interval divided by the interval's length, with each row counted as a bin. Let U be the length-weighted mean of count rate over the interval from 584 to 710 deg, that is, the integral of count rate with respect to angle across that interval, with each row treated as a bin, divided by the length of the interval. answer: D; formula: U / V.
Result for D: 1.07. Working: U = 17.5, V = 16.4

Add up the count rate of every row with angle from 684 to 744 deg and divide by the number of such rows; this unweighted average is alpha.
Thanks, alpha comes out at 16.5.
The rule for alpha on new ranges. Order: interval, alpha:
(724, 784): 16.7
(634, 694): 17.8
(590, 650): 17.7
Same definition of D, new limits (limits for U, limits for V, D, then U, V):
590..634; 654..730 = 1.04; 17.5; 16.9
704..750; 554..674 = 0.97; 16.5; 17.0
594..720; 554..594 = 1.14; 17.4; 15.3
